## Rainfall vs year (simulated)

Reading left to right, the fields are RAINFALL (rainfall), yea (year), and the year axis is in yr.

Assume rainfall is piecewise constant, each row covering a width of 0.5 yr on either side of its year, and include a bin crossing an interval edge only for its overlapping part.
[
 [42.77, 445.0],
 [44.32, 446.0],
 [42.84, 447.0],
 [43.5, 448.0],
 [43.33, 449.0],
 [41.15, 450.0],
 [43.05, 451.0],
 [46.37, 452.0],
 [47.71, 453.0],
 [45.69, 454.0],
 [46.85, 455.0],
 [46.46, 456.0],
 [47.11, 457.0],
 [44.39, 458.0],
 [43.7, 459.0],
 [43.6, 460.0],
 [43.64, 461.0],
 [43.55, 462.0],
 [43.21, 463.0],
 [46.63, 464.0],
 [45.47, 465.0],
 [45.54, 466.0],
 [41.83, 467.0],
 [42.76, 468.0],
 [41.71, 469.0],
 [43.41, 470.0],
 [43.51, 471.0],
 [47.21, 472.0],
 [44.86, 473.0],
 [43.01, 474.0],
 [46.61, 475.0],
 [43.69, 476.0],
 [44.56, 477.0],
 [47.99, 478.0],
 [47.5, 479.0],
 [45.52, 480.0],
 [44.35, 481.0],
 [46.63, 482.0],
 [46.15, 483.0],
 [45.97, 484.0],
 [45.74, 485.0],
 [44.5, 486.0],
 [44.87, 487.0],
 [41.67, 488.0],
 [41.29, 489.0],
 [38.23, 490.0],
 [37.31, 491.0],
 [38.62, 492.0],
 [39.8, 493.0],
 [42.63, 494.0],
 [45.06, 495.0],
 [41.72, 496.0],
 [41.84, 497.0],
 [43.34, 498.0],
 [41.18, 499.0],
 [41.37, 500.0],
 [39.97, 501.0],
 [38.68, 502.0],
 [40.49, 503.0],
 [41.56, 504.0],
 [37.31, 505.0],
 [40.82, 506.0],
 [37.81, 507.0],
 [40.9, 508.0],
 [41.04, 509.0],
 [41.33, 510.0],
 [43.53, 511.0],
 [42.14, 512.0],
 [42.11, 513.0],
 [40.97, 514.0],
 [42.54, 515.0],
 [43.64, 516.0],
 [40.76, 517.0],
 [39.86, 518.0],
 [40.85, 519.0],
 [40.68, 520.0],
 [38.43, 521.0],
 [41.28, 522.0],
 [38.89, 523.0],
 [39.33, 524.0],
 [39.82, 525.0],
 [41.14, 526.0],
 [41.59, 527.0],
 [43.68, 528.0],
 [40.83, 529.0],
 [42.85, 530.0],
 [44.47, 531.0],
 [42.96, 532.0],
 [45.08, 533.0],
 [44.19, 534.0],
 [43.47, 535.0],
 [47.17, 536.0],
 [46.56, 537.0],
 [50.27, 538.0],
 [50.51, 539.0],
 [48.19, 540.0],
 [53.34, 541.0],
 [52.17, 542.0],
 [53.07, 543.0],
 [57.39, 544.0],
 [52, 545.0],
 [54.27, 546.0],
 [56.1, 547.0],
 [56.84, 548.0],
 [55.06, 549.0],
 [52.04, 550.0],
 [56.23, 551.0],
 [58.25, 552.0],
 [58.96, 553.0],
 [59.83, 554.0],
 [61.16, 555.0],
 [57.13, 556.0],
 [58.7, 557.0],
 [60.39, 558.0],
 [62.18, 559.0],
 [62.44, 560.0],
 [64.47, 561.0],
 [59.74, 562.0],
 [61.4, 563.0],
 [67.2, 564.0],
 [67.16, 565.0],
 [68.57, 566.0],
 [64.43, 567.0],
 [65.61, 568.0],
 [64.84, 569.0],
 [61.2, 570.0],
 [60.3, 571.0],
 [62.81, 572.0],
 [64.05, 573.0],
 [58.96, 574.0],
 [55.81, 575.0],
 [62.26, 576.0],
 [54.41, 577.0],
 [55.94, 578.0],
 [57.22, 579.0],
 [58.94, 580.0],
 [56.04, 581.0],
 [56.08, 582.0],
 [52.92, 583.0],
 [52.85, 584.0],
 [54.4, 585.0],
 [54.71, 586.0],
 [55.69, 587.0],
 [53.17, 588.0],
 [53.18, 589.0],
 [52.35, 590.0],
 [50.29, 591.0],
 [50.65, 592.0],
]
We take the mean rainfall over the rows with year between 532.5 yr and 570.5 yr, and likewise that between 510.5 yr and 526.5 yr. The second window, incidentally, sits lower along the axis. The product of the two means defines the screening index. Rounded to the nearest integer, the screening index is 2328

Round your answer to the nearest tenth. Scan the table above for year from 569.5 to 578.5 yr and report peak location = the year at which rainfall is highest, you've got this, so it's 573.0 yr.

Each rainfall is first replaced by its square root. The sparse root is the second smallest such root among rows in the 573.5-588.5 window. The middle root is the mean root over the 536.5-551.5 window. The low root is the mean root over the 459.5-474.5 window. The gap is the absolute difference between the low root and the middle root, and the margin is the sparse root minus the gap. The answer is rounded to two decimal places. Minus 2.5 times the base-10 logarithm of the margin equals -2.05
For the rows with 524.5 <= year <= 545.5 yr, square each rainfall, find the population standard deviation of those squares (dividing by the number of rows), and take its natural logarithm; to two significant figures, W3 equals 6.1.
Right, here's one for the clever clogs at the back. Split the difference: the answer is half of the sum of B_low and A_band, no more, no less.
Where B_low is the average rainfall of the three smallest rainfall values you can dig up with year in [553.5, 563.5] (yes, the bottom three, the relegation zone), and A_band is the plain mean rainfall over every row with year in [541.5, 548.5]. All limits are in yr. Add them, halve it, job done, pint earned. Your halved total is 57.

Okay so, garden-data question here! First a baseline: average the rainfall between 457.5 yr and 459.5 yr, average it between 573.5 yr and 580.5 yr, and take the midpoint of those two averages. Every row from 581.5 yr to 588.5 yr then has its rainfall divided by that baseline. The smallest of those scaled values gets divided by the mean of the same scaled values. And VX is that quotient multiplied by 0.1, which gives 0.097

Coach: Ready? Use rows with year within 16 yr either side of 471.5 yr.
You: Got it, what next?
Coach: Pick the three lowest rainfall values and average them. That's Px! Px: 42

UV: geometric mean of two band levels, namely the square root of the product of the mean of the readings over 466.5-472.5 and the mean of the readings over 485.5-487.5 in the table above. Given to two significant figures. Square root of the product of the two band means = 44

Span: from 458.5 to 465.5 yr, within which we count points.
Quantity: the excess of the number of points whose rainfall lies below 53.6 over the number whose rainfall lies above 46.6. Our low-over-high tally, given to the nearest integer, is 6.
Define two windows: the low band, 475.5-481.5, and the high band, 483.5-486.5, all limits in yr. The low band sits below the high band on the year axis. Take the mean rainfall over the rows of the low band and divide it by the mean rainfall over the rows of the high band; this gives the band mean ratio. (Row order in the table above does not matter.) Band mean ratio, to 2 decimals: 1.00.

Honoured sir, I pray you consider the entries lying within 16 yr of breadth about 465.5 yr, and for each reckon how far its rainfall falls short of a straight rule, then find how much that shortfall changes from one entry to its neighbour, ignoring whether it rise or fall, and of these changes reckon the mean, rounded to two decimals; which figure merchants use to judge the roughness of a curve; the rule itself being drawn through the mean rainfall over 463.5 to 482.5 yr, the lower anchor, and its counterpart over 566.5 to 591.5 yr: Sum 1.32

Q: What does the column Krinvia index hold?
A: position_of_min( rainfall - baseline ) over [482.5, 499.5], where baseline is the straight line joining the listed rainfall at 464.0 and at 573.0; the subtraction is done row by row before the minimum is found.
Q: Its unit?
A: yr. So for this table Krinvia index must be 491.0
